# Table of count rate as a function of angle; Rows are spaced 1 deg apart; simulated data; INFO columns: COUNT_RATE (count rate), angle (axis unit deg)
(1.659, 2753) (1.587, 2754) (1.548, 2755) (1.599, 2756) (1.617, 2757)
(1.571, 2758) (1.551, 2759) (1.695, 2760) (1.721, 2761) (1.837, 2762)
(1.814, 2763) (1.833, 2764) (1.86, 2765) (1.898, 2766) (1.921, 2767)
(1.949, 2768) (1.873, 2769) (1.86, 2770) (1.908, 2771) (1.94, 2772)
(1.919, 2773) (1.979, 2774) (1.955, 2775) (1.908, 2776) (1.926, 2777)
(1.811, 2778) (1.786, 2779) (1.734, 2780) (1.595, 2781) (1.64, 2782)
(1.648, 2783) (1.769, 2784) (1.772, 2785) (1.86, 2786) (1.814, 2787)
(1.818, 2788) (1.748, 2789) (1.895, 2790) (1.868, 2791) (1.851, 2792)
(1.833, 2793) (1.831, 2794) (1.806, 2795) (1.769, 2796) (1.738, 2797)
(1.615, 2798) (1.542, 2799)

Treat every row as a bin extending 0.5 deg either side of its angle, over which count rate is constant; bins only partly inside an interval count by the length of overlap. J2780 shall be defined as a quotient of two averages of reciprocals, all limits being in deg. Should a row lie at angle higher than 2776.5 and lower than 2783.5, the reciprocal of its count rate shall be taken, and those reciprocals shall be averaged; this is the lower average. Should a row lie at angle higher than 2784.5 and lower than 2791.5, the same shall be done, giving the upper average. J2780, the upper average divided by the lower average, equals 0.95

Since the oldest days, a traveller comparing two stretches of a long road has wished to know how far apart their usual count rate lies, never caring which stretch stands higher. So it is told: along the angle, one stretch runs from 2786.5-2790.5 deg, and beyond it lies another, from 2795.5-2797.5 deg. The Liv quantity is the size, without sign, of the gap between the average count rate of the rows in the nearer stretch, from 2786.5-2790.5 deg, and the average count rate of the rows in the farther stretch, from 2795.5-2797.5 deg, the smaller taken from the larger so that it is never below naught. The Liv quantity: 0.065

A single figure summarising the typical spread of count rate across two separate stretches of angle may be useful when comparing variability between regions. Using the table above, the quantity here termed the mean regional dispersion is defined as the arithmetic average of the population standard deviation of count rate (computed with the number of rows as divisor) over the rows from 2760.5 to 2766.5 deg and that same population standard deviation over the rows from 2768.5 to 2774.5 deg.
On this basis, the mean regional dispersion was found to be 0.047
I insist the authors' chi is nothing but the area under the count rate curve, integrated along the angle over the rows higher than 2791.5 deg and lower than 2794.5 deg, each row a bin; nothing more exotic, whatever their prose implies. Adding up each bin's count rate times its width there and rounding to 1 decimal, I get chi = 5.5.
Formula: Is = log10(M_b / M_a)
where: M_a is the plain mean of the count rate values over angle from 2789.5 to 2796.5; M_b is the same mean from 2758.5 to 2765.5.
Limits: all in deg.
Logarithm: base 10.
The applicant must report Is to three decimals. -0.019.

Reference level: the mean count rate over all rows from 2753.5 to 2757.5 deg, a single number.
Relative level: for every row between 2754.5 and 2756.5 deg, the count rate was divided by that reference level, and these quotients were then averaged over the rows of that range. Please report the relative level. 0.99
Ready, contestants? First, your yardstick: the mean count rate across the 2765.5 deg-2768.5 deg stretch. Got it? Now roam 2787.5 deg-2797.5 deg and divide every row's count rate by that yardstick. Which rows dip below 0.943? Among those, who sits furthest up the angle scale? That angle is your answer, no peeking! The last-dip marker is 2797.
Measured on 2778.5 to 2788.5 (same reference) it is 2785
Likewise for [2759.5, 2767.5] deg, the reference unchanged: 2761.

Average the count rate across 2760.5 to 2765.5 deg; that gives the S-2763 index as 1.81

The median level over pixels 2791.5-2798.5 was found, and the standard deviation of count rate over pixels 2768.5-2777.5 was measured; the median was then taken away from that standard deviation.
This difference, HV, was -1.77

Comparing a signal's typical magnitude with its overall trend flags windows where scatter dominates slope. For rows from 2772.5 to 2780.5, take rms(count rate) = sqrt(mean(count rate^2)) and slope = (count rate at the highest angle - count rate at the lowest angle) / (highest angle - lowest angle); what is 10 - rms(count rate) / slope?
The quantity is 81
